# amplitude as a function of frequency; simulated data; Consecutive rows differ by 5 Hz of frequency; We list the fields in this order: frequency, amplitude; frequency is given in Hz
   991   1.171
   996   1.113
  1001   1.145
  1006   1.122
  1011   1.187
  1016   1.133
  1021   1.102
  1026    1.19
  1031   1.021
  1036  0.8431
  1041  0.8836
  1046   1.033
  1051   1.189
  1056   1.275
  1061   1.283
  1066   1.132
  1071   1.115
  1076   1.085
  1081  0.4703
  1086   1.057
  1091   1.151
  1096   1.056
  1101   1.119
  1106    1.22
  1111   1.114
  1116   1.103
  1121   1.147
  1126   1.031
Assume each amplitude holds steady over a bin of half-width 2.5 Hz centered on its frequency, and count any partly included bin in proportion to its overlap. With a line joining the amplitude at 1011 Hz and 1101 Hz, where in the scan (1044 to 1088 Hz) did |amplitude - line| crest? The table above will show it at 1081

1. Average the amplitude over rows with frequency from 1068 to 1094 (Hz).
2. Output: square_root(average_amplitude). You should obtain 0.99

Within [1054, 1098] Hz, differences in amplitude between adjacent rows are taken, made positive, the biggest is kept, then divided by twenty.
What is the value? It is 0.031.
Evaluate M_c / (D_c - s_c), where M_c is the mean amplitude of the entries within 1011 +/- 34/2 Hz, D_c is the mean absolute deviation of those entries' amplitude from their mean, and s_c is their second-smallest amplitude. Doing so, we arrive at -1.05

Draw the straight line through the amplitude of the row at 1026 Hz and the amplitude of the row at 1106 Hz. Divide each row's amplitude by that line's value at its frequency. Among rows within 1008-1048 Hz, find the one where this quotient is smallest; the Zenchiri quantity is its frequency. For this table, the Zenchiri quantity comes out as 1036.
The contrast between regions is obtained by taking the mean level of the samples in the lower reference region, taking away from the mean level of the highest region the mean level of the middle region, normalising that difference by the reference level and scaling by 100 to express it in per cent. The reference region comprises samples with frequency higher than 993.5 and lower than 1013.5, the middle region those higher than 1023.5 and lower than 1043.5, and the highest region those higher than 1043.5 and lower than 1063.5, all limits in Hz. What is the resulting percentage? 18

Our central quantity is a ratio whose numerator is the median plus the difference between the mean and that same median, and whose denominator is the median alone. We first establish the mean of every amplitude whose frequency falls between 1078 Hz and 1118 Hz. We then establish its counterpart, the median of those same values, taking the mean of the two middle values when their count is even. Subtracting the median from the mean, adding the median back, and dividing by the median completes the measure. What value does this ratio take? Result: 0.93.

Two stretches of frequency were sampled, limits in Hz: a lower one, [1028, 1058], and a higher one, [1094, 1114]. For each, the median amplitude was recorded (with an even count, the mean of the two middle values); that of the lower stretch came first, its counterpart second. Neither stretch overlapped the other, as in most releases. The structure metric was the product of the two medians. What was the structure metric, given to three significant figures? 1.15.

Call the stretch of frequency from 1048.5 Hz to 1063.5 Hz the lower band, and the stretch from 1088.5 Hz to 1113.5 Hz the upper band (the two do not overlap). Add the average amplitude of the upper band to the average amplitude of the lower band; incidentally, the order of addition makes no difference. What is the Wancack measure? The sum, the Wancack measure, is 2.38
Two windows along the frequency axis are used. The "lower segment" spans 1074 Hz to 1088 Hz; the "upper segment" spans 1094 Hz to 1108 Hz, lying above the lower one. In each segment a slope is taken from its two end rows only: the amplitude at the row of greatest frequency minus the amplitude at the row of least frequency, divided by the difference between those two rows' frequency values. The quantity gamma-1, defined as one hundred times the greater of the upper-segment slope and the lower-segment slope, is 1.6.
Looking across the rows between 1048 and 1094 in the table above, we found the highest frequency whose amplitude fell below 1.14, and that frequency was 1086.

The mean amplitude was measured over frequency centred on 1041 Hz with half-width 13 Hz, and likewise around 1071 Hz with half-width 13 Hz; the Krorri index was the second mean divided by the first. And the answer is 1.02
